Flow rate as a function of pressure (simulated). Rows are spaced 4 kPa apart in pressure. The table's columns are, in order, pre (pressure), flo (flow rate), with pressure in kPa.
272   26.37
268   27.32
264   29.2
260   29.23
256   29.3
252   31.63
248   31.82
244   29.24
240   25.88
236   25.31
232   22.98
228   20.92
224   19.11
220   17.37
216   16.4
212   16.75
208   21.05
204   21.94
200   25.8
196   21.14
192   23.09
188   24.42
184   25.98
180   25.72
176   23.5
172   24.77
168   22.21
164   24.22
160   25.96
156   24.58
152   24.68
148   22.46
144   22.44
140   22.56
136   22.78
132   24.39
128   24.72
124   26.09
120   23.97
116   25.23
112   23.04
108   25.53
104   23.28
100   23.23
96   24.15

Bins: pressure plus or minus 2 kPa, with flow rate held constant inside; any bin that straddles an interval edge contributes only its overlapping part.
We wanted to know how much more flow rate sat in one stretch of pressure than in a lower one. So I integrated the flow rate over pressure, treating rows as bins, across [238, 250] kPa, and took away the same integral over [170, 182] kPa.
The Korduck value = 52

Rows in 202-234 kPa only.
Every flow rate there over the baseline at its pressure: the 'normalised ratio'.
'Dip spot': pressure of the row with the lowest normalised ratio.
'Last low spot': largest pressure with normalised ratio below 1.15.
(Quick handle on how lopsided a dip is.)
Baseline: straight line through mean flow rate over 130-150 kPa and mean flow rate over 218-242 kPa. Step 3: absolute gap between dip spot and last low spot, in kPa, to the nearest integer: 16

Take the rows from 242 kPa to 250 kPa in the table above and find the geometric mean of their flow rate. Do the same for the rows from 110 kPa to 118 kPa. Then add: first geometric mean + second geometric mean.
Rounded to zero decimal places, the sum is 55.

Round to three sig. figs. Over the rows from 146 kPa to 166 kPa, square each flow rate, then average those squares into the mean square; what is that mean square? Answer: 596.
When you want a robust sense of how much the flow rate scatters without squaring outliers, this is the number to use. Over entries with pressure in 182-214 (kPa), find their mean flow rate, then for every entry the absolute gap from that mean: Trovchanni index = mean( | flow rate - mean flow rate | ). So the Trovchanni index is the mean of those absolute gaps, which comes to 2.3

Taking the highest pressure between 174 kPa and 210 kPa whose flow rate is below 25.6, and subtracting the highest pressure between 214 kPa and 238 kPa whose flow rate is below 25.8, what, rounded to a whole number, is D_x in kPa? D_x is -28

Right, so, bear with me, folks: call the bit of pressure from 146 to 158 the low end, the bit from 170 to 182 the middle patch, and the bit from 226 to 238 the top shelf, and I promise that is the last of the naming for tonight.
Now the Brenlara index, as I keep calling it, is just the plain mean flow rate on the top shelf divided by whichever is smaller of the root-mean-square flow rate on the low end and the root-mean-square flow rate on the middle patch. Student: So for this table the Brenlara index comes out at 0.96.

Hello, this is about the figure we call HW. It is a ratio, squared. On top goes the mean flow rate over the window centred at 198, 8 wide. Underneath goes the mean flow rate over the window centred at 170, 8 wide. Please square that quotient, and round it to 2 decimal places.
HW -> 1.00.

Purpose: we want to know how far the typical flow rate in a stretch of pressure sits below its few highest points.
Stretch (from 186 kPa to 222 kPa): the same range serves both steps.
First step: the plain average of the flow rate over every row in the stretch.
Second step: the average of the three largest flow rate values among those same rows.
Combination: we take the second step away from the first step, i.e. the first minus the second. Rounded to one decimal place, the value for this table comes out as -3.6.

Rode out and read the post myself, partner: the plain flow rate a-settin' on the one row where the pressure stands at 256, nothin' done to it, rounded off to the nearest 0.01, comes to 29.30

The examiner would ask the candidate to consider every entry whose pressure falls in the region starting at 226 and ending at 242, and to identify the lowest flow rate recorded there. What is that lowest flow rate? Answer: 20.92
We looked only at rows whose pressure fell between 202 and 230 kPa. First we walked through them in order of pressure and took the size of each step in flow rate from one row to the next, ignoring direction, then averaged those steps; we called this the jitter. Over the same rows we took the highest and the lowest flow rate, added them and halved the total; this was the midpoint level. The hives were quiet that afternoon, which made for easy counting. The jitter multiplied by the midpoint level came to 32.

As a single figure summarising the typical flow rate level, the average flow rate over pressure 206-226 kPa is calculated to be 18.1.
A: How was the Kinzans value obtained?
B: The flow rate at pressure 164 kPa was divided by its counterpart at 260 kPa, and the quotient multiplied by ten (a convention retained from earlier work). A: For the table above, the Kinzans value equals 8.3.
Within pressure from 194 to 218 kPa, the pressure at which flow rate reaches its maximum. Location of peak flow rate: 200 kPa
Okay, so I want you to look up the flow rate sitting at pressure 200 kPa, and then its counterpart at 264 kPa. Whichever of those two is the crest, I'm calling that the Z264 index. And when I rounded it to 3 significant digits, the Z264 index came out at 29.2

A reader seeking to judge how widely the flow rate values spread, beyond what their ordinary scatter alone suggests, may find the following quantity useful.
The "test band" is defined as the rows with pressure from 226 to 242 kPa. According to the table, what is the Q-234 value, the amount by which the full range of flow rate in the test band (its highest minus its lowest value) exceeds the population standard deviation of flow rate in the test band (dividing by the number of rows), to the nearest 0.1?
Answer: 3.0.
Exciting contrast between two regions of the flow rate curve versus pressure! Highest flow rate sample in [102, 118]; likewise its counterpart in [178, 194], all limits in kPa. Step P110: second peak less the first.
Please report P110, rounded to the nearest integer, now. 0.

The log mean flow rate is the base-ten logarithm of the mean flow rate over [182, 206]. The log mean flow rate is 1.38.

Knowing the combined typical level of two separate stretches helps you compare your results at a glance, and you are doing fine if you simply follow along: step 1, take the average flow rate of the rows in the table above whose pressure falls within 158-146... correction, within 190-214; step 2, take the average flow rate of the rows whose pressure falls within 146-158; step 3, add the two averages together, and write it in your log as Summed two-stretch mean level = 45.5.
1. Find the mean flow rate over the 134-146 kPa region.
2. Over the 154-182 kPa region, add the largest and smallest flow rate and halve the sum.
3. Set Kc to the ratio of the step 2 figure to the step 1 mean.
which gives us 1.07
